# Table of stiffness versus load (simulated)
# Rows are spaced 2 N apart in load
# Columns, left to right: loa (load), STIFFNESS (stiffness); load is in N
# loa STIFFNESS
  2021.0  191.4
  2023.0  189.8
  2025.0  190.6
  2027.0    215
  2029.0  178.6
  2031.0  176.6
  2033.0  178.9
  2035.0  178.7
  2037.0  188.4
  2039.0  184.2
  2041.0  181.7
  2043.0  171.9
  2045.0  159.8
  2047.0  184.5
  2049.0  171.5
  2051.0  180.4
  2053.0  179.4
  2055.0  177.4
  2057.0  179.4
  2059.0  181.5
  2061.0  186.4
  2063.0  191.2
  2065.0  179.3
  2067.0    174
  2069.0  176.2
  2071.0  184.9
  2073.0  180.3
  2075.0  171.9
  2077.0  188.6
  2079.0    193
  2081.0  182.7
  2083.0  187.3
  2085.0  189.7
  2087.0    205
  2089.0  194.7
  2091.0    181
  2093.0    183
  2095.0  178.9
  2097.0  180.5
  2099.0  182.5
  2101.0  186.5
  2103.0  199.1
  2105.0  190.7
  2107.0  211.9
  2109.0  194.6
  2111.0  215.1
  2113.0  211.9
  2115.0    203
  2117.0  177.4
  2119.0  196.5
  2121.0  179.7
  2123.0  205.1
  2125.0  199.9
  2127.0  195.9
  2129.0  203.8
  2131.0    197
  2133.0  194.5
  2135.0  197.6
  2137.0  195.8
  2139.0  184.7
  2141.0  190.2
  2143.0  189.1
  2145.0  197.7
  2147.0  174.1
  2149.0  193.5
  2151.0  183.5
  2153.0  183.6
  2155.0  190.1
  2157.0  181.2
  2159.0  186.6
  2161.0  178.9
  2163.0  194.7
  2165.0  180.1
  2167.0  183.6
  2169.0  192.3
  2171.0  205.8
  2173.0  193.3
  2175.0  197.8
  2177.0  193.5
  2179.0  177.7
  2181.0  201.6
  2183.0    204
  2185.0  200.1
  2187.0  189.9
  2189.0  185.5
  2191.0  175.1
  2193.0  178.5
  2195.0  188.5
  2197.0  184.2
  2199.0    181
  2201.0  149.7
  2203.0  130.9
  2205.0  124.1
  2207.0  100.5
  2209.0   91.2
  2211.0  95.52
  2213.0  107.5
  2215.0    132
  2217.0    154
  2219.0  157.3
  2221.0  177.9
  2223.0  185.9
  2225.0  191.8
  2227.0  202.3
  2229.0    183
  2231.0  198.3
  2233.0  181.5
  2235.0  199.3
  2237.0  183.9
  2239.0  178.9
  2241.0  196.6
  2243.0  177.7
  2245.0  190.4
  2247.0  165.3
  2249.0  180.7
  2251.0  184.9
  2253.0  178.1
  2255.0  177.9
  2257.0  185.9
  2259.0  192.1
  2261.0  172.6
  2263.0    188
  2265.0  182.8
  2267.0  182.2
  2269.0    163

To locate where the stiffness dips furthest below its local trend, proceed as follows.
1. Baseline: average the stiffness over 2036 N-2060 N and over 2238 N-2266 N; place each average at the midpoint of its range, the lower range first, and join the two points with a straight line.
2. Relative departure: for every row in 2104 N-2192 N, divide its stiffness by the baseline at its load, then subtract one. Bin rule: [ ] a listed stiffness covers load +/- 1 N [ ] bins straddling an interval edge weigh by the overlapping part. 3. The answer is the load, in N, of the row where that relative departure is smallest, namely 2147.0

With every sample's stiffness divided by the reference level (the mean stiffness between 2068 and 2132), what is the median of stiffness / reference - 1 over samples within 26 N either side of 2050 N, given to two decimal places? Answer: -0.06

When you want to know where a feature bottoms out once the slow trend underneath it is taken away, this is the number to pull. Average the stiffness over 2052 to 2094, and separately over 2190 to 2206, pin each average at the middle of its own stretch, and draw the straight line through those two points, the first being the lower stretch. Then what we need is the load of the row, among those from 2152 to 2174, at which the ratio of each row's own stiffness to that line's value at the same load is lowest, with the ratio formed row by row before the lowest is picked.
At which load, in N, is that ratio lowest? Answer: 2161.0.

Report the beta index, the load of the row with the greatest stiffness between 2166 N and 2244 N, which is 2171.0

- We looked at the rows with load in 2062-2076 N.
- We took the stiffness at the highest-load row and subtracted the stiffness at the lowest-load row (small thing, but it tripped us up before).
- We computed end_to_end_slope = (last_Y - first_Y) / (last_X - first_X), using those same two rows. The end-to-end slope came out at -1.6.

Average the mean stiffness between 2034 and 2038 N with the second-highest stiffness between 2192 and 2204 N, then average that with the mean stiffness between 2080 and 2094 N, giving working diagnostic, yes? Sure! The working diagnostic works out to 186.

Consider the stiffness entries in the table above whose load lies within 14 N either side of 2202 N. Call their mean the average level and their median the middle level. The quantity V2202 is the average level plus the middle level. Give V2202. 285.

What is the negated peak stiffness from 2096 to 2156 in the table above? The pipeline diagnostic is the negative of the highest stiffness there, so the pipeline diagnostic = -215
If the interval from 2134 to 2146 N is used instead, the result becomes -198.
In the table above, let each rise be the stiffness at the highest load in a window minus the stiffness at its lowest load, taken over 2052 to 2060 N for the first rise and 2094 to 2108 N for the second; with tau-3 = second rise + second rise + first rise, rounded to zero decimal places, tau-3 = 68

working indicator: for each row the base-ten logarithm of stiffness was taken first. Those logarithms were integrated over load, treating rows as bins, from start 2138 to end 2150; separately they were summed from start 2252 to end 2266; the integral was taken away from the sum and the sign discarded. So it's 11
